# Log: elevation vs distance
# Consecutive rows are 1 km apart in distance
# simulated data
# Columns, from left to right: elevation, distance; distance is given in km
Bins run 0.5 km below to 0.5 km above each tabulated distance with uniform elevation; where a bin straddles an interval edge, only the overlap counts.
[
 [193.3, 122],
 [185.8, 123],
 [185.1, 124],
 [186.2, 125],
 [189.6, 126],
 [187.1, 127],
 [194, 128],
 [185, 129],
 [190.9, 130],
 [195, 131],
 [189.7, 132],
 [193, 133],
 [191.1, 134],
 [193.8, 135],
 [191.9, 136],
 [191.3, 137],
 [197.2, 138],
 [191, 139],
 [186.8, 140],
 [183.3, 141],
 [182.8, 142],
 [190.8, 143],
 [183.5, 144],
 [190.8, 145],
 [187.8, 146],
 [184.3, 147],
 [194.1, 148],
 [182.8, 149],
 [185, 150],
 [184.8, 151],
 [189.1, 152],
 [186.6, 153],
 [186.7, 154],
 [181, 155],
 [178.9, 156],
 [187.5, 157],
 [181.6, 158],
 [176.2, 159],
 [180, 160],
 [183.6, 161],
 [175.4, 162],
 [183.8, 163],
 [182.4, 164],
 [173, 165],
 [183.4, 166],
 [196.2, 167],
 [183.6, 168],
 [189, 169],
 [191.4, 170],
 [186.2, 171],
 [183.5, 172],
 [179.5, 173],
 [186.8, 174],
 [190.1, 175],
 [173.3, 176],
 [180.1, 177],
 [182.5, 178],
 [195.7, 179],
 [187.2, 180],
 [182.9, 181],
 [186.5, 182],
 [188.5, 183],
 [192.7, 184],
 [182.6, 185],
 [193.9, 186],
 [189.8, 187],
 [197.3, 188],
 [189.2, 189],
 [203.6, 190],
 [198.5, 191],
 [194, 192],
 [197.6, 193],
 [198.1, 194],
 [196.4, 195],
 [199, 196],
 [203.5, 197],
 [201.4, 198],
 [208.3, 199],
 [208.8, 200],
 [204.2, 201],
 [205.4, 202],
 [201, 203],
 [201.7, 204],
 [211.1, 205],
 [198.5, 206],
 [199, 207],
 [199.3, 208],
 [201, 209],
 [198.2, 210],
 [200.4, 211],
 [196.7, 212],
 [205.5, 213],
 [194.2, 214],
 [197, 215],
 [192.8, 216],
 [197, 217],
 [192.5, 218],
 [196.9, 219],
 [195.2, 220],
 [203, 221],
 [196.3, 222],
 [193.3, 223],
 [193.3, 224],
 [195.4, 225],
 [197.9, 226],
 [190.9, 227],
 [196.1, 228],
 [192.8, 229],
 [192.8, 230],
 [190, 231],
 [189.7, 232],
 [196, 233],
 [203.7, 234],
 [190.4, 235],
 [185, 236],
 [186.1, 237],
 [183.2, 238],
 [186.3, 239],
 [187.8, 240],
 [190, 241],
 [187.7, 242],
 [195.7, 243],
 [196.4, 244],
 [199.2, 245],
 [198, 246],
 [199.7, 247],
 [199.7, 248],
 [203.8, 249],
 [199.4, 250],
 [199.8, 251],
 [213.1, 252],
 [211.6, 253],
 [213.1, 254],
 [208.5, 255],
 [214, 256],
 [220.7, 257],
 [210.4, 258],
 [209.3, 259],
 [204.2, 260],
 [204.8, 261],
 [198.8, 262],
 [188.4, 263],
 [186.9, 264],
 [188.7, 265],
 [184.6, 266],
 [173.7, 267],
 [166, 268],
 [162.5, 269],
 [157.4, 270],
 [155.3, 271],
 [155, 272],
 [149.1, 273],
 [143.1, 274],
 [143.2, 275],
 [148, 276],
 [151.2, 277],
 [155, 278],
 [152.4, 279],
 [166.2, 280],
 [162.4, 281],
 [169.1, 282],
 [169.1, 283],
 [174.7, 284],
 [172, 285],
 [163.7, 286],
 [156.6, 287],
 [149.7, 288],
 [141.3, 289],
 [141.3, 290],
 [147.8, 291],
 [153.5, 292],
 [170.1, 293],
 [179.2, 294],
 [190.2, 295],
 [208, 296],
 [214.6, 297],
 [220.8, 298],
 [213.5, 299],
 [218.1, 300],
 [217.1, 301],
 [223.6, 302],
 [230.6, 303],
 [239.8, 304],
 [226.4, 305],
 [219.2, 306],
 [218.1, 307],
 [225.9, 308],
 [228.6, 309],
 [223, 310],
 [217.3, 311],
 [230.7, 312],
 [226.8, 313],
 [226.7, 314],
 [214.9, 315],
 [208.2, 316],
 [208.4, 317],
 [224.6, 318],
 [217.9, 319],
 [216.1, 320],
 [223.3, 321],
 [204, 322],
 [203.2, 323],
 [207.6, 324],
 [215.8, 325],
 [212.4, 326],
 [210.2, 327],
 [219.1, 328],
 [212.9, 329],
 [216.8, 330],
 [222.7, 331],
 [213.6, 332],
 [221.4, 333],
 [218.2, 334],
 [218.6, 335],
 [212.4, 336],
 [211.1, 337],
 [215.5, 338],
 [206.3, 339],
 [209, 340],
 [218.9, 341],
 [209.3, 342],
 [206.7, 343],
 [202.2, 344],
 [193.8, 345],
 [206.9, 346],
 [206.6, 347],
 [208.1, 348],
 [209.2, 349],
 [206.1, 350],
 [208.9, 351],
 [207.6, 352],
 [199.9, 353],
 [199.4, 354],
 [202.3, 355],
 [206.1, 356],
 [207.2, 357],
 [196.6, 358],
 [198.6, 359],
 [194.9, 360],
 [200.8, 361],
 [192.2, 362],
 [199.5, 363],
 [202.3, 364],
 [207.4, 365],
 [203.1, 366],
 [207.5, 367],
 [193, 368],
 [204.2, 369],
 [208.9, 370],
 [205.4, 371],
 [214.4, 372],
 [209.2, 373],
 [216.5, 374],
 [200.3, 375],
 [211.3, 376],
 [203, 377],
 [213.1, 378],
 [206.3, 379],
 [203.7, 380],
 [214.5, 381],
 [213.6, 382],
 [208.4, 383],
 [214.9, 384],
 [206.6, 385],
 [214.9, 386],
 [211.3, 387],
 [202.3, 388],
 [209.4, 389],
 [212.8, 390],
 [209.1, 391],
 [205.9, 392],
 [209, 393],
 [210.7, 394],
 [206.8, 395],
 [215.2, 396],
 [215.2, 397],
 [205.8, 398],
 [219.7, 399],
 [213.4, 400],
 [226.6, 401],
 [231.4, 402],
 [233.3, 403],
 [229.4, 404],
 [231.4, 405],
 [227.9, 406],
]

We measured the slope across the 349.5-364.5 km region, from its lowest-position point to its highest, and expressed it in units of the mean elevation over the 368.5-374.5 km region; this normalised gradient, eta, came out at -0.0013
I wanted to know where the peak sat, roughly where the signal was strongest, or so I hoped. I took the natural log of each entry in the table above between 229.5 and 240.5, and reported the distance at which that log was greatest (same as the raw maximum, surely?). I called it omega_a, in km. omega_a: 234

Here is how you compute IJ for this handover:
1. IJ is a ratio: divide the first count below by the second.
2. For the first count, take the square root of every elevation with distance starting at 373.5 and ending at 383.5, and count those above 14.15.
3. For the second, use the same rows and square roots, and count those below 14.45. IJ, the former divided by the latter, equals 2.0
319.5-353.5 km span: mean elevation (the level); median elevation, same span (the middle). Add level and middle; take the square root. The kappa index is 20.5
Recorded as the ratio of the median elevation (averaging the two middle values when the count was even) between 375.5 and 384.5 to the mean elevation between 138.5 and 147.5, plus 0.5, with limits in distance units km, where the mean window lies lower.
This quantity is 1.63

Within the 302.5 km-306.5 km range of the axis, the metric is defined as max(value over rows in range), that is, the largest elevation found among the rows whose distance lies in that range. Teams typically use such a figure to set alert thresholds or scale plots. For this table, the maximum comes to 239.8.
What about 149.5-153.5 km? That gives 189.1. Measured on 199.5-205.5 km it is 211.1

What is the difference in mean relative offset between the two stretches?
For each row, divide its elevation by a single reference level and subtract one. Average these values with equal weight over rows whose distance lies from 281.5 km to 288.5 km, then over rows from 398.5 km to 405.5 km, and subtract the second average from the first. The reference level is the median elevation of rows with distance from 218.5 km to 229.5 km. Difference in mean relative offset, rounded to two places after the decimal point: -0.31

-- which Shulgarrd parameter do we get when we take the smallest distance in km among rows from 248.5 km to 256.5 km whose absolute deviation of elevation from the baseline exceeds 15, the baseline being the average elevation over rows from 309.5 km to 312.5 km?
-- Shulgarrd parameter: 249 km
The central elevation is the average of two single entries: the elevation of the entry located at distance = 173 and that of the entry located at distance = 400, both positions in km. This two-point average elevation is 196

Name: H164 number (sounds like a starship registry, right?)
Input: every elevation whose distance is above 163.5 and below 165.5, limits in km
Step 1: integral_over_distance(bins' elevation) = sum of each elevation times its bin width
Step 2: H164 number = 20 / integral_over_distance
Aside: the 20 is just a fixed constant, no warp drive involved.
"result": 0.056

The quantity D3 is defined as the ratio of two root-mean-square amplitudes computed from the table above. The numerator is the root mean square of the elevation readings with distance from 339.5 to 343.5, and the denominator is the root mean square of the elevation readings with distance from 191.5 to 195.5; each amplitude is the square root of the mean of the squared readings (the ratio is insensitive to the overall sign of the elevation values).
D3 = 1.07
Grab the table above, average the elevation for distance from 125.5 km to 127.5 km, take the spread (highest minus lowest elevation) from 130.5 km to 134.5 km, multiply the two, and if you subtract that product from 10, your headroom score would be -988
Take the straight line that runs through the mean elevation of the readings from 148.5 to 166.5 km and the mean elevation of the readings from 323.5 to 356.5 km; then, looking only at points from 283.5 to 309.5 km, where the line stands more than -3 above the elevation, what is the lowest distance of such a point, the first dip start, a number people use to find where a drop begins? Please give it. 284 km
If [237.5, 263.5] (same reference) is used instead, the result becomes 238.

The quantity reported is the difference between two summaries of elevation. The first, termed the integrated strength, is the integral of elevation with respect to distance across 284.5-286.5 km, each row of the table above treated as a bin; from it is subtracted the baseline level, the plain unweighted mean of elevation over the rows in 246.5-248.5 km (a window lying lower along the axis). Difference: 136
